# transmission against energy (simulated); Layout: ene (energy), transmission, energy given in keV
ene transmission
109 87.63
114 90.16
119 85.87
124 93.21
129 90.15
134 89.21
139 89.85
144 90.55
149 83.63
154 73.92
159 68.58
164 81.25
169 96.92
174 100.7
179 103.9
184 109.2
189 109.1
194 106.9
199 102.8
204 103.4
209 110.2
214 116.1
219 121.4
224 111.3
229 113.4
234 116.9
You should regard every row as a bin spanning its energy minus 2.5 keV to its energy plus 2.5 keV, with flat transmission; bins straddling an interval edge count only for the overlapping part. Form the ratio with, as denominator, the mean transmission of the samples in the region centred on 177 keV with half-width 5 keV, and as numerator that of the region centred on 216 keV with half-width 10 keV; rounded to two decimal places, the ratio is 1.12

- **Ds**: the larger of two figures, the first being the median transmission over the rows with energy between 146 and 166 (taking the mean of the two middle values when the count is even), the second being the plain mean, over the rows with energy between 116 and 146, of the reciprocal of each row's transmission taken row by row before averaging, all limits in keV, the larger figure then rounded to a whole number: 78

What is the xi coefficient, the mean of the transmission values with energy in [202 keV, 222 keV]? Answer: 113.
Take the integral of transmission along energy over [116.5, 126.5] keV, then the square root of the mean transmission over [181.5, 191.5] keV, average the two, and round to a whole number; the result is 453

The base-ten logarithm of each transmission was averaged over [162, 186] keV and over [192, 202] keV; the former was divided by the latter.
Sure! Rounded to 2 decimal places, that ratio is 0.99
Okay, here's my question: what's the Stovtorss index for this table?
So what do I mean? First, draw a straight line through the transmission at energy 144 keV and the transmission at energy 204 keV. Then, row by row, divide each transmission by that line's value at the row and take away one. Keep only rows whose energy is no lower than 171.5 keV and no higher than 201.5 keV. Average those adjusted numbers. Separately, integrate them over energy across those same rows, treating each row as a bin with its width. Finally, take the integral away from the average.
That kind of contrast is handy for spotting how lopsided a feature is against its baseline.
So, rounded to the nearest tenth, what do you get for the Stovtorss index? -1.7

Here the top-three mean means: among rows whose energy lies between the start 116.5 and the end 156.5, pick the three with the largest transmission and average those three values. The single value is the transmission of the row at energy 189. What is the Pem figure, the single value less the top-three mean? 18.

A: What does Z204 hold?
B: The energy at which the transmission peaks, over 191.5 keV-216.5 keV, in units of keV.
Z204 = 214 keV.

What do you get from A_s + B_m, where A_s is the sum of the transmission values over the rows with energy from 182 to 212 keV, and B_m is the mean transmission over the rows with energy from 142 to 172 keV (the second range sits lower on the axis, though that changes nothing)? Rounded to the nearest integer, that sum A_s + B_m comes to 724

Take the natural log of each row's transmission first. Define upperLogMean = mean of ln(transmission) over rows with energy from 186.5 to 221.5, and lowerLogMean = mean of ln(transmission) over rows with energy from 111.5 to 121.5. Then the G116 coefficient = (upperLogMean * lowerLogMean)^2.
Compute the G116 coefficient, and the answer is 443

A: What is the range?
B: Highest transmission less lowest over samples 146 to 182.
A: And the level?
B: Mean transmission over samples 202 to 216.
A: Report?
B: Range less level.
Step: -75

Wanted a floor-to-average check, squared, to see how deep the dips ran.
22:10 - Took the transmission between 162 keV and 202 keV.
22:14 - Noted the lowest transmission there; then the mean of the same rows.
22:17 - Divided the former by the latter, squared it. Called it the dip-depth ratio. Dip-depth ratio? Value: 0.64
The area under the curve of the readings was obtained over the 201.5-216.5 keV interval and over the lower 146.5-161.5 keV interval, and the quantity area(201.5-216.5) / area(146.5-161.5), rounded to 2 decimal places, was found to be 1.46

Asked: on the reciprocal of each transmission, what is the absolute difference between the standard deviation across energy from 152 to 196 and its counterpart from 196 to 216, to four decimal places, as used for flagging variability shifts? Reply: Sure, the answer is 0.0015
